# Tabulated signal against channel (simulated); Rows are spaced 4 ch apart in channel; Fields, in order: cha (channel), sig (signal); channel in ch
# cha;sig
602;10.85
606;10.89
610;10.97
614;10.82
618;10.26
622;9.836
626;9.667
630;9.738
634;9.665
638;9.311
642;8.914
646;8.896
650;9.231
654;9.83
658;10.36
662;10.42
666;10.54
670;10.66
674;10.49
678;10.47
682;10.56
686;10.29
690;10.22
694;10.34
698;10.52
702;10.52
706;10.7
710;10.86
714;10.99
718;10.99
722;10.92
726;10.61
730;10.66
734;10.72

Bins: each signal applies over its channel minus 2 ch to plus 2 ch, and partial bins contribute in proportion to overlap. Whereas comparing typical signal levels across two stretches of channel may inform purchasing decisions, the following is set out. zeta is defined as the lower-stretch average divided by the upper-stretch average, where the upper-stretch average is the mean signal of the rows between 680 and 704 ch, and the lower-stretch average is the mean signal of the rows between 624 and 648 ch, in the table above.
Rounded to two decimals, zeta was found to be 0.90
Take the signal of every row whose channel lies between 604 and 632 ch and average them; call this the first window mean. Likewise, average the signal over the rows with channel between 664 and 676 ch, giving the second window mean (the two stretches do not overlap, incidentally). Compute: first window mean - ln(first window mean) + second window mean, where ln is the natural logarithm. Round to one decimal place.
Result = 18.5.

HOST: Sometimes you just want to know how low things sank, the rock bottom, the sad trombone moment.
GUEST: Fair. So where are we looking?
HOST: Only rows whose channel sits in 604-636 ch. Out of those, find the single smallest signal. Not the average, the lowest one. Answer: 9.665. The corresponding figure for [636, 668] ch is 8.896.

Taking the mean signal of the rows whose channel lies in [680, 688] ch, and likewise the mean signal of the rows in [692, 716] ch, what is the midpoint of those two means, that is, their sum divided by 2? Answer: 10.54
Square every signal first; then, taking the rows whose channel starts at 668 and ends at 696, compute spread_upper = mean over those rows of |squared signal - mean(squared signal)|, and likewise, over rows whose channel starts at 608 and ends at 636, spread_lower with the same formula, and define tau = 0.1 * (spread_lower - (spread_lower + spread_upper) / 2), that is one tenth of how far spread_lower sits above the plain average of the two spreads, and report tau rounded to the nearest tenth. 0.3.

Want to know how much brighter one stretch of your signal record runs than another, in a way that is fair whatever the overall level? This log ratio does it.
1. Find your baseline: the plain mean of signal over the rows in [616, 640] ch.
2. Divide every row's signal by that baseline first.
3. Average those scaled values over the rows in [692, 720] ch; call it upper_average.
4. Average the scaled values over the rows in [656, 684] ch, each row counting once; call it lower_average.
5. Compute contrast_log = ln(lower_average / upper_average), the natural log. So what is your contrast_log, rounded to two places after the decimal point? -0.02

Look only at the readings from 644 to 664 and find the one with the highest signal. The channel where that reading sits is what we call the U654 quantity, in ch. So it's 662 ch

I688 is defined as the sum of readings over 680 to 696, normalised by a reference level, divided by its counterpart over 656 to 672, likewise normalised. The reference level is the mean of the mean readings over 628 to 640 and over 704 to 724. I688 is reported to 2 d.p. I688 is 0.99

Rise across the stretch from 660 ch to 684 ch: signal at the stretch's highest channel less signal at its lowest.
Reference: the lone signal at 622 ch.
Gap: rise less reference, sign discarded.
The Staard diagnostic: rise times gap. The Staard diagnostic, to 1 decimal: 1.4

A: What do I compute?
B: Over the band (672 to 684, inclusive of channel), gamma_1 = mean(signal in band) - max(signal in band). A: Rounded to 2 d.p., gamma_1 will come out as -0.05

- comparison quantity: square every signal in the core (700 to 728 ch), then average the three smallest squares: 113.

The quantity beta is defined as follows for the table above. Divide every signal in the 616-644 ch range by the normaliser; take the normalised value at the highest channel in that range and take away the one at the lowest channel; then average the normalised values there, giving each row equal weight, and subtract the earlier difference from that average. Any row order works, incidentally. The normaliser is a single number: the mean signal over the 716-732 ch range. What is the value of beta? 1.017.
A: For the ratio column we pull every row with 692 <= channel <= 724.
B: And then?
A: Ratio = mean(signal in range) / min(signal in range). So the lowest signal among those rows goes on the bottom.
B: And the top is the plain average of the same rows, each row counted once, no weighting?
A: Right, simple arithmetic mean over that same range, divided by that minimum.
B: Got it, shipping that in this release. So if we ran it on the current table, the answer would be 1.04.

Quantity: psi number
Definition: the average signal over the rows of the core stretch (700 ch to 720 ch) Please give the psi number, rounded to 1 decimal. 10.8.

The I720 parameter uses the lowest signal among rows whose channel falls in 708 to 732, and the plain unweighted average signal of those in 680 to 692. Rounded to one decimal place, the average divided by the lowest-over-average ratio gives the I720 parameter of 10.1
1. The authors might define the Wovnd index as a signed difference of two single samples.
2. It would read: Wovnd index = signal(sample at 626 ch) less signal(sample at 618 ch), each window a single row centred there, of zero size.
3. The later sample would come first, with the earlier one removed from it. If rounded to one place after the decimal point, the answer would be -0.6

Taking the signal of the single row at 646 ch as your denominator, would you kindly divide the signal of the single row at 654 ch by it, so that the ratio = 1.10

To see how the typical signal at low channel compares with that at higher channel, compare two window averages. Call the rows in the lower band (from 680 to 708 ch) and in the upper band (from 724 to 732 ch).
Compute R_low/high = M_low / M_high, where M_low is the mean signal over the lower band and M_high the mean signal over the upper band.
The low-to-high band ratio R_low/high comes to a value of 0.98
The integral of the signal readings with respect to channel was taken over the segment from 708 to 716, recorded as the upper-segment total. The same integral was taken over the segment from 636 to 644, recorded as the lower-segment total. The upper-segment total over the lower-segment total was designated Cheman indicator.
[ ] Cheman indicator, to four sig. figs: 1.199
